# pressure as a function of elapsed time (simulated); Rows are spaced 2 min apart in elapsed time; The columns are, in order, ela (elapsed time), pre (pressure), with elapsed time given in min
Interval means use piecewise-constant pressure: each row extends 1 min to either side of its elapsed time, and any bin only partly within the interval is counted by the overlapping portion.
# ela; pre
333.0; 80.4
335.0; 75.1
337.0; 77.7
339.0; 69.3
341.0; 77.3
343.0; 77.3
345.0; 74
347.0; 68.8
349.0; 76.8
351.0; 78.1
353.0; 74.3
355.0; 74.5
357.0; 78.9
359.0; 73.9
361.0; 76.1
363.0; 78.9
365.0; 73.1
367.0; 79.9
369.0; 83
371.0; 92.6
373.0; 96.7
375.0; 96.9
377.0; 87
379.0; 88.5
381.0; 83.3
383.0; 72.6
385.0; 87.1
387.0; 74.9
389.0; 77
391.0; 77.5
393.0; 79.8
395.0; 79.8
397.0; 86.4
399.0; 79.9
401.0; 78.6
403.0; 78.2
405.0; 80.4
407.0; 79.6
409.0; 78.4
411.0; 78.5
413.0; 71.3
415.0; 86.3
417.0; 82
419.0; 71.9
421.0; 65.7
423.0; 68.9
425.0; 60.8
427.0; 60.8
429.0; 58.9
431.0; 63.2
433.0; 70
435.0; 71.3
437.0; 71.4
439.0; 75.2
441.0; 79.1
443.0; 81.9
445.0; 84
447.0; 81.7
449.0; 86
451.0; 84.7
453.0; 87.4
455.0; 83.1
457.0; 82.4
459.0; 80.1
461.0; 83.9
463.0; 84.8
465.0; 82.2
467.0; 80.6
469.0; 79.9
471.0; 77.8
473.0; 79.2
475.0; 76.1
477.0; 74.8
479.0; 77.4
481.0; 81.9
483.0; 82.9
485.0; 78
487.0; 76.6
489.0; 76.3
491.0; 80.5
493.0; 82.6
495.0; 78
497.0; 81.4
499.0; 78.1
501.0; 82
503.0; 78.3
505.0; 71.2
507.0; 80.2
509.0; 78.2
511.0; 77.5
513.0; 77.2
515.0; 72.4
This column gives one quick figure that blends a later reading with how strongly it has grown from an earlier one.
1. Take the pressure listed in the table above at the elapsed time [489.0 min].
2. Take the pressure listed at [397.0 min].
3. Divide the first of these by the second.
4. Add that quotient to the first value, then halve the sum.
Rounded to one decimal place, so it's 38.6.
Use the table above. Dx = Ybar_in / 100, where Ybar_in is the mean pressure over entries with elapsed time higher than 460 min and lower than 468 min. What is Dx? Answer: 0.829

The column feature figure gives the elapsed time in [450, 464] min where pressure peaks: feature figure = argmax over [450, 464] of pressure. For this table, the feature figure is 453.0 min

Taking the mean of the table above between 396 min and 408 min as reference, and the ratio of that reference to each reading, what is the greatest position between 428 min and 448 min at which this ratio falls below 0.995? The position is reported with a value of 447.0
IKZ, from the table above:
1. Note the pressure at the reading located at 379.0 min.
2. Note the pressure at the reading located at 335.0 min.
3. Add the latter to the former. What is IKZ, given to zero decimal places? 164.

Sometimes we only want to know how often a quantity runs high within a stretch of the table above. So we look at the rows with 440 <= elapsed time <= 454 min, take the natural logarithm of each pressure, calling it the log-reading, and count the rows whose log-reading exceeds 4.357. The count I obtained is 7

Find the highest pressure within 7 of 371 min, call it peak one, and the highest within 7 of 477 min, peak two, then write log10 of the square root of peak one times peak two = 1.95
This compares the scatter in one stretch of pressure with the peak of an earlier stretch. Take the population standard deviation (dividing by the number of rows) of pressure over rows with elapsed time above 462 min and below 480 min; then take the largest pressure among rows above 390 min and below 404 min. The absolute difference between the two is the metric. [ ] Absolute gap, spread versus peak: 83.5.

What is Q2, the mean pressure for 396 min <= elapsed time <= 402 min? 82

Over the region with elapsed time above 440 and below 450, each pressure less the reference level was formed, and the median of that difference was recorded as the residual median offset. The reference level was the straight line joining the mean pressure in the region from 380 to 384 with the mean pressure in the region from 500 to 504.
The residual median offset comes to 2.8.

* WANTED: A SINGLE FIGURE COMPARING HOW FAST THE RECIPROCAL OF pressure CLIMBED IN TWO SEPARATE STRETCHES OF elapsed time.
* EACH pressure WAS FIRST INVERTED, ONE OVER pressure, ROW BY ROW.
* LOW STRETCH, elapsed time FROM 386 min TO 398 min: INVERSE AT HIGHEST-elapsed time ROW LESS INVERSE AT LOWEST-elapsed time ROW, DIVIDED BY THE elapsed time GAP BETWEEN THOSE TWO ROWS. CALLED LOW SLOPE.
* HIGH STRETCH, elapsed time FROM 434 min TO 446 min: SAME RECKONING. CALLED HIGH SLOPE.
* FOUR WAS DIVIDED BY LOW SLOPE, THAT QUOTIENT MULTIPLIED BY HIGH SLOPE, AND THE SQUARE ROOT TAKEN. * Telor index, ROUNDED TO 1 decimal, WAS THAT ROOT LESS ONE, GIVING 1.2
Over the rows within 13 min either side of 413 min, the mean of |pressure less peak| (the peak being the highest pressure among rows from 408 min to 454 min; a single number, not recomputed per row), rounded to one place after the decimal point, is 12.0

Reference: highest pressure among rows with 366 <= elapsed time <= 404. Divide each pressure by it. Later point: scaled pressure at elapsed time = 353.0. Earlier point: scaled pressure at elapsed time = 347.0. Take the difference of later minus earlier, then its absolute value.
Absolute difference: 0.06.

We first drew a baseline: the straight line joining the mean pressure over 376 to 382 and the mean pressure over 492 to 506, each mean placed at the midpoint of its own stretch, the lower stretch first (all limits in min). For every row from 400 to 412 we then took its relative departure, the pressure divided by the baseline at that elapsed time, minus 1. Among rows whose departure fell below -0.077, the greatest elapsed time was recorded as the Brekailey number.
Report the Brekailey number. 403.0 min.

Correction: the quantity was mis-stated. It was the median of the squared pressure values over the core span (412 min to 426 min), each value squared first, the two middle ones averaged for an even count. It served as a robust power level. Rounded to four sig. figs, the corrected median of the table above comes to 5084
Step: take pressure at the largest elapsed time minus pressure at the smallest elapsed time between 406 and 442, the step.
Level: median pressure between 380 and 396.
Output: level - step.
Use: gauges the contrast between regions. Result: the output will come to 79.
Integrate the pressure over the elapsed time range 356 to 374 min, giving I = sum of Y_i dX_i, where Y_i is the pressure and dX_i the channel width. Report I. 1466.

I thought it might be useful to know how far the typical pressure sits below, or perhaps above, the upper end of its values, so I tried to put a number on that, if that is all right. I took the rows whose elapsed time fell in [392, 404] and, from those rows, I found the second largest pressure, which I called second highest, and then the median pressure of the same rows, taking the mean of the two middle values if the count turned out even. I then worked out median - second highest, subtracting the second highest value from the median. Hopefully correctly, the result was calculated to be -0.1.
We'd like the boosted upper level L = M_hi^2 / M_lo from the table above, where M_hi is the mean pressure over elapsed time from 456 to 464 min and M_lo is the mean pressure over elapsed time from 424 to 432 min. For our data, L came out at 113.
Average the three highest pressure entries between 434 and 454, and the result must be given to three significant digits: 86.0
